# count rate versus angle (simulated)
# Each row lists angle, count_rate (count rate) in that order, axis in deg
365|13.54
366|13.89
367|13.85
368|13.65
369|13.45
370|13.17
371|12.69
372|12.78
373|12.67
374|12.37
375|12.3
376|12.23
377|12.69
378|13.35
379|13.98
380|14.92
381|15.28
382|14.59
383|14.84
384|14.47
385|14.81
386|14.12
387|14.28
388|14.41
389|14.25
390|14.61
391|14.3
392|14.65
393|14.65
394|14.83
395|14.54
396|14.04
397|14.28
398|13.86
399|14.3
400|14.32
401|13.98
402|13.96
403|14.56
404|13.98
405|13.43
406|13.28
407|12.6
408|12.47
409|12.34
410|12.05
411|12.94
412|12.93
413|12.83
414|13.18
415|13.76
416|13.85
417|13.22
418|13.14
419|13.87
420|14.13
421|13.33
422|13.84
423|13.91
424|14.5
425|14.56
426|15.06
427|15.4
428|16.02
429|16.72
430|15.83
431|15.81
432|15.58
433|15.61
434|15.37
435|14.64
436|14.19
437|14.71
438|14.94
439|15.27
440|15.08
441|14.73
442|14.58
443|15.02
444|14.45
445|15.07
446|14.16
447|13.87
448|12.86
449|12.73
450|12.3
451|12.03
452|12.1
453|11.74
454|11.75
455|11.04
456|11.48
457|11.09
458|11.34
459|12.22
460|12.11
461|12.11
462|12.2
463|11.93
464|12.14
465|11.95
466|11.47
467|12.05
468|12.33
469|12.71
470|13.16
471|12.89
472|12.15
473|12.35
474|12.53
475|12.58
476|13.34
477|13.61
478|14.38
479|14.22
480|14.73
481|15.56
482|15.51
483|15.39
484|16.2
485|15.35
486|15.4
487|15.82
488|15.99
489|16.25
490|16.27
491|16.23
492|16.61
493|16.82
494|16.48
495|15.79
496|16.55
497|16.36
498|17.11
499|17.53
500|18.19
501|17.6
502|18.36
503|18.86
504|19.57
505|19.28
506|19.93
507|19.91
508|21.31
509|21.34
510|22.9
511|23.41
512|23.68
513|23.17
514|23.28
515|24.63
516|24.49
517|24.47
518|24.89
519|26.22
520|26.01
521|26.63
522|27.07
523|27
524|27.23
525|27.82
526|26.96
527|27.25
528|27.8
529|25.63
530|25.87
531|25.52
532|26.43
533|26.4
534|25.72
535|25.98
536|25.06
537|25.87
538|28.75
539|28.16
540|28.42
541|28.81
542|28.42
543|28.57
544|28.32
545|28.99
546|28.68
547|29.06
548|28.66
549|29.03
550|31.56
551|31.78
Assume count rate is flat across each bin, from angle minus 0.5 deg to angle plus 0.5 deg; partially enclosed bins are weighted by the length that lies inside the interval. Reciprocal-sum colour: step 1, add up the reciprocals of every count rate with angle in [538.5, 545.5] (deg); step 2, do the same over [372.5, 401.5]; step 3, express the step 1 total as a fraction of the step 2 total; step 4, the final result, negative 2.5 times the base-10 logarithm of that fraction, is 2.3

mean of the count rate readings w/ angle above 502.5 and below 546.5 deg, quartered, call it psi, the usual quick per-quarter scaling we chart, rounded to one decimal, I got 6.3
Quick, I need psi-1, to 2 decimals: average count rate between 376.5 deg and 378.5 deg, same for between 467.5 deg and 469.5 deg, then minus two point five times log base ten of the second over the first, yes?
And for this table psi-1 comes 0.04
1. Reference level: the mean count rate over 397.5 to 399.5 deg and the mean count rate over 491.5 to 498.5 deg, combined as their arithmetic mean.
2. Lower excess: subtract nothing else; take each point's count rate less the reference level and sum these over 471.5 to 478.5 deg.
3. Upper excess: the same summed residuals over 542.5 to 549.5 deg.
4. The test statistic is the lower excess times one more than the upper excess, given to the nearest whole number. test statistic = -1542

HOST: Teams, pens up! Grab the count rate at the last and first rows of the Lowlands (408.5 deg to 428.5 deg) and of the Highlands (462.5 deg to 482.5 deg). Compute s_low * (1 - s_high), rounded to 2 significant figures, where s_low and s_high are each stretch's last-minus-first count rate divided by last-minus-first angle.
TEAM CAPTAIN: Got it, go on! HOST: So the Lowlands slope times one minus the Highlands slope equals 0.16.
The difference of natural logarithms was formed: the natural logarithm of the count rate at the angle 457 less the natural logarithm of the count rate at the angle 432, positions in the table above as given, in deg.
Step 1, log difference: -0.3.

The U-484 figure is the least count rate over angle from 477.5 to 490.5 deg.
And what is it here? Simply 14.22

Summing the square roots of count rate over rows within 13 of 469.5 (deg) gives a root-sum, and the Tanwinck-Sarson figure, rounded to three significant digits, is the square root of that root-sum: 9.64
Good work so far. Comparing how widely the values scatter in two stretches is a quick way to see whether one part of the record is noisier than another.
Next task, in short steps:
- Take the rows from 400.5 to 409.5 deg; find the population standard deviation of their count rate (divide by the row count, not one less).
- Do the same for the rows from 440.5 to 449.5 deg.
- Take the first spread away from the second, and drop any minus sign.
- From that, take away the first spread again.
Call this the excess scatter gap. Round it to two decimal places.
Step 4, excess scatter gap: -0.67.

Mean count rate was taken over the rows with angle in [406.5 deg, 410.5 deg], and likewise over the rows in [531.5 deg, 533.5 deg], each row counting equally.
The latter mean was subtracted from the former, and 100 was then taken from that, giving -114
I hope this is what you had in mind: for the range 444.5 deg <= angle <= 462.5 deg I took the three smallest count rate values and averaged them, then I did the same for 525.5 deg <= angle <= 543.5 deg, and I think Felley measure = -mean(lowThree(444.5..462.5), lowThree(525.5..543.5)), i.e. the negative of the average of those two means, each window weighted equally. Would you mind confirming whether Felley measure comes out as -18.3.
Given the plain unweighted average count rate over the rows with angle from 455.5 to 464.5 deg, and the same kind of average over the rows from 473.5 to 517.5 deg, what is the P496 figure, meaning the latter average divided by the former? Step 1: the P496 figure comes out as 1.51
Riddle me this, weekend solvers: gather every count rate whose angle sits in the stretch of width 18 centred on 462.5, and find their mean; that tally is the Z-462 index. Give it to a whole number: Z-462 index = 12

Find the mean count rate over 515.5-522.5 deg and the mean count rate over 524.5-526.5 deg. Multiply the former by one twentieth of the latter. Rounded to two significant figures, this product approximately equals 35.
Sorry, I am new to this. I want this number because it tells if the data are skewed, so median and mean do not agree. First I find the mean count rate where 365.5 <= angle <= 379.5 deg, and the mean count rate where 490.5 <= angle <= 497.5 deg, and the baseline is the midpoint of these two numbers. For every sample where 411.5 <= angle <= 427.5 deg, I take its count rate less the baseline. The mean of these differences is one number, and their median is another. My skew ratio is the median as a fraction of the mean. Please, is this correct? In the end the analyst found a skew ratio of 1.00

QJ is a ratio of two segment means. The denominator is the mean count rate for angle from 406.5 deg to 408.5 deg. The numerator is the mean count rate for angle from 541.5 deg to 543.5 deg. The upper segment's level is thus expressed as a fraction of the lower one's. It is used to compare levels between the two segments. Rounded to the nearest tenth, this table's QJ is 2.3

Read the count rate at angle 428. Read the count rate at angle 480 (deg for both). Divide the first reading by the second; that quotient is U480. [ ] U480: 1.09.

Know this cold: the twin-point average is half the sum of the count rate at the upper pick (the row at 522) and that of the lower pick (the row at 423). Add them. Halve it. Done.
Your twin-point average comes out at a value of 20.5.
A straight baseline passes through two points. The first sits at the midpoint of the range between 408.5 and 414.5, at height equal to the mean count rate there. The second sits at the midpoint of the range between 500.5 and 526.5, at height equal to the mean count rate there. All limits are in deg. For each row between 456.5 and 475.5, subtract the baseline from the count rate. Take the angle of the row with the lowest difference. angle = 466 deg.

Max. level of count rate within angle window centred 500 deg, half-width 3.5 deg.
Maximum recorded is 18.86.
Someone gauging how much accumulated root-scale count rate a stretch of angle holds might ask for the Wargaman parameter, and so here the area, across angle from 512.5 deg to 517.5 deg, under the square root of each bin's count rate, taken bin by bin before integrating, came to 24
